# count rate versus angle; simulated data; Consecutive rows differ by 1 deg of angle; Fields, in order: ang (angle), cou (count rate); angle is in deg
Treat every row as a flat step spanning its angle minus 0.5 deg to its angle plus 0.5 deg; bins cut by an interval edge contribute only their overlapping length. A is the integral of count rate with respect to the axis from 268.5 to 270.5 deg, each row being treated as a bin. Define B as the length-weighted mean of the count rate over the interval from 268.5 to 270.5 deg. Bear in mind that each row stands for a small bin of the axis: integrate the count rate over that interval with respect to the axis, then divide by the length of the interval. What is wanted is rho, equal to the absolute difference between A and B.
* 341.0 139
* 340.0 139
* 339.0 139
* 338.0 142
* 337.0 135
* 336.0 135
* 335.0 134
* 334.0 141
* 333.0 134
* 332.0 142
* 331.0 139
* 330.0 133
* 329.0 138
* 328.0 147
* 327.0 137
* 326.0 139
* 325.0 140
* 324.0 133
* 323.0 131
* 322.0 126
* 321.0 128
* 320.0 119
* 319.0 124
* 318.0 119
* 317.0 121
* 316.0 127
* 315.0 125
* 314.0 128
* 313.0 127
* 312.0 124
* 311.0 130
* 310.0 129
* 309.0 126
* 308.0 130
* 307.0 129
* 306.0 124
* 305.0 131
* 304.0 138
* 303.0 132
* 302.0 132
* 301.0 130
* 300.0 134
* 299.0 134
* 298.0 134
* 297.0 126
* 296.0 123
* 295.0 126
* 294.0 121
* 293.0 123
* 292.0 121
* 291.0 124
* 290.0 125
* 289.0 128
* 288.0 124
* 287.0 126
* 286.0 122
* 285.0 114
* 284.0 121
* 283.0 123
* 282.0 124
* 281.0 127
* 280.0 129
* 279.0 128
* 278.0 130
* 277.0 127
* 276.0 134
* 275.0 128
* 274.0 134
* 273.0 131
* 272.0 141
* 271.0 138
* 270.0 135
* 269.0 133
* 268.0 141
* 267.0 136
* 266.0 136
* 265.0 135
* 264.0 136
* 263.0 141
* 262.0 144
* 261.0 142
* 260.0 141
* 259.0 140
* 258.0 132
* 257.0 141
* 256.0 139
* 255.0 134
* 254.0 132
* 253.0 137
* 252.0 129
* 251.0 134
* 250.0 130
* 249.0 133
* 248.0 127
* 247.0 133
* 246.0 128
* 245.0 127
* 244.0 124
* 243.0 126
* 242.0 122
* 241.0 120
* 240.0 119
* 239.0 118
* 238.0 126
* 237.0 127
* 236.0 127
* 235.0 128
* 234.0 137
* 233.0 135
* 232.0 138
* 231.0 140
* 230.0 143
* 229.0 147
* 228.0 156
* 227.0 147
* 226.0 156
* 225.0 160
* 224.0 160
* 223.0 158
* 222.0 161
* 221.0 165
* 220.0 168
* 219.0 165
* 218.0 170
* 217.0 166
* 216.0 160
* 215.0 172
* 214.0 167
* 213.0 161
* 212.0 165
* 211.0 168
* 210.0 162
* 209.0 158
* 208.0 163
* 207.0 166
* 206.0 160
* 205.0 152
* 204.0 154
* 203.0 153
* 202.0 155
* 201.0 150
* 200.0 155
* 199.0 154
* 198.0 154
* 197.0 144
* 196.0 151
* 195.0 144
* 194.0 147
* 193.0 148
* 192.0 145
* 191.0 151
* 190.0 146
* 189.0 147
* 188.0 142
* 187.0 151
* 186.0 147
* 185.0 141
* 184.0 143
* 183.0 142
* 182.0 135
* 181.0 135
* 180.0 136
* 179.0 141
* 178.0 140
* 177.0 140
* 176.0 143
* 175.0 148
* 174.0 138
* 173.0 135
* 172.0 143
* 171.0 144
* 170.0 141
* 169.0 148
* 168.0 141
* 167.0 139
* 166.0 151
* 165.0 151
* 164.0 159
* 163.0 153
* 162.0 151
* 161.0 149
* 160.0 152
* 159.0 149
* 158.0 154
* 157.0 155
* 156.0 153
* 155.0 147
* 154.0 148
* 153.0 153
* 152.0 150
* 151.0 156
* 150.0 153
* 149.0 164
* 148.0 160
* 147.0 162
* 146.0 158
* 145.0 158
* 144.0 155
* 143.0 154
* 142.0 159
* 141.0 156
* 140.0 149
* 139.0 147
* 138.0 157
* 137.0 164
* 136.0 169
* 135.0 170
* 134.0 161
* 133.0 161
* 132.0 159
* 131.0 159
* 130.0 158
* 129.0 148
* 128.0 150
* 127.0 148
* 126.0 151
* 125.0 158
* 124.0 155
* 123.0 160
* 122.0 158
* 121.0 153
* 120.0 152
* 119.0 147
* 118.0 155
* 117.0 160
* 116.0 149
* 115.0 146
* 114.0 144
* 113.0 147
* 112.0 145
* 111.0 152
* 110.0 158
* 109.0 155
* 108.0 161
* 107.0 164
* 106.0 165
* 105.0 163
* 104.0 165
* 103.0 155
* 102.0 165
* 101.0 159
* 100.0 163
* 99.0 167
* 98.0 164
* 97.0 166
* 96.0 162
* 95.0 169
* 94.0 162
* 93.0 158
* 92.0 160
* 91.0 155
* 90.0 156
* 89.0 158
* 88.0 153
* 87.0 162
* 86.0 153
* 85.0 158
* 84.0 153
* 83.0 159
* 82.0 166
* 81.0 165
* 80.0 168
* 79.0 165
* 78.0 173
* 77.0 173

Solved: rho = 134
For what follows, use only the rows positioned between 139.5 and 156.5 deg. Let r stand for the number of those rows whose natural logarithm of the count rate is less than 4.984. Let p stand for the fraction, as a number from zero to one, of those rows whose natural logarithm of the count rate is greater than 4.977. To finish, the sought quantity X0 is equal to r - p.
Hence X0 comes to -1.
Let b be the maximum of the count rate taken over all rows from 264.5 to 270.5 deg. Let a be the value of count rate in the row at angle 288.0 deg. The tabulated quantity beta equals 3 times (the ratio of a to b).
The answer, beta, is 2.6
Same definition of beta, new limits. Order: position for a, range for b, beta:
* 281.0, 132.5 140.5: 2.2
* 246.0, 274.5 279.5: 2.9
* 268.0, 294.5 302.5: 3.2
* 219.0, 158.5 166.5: 3.1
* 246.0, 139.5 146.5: 2.4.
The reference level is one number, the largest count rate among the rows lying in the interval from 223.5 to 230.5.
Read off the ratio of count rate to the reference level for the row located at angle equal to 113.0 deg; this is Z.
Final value 0.92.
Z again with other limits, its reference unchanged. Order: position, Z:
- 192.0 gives 0.91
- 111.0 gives 0.95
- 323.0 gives 0.82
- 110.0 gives 0.99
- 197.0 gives 0.90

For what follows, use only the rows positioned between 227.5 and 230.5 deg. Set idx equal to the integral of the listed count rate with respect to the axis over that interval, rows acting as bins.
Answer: 446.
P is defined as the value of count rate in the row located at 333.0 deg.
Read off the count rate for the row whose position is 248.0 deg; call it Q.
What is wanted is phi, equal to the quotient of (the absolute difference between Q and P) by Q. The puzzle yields 0.06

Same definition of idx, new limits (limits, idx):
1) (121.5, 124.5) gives 473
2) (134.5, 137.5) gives 503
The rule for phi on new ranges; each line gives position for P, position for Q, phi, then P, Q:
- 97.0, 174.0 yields 0.20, 166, 138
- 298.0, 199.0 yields 0.13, 134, 154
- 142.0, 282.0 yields 0.28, 159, 124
